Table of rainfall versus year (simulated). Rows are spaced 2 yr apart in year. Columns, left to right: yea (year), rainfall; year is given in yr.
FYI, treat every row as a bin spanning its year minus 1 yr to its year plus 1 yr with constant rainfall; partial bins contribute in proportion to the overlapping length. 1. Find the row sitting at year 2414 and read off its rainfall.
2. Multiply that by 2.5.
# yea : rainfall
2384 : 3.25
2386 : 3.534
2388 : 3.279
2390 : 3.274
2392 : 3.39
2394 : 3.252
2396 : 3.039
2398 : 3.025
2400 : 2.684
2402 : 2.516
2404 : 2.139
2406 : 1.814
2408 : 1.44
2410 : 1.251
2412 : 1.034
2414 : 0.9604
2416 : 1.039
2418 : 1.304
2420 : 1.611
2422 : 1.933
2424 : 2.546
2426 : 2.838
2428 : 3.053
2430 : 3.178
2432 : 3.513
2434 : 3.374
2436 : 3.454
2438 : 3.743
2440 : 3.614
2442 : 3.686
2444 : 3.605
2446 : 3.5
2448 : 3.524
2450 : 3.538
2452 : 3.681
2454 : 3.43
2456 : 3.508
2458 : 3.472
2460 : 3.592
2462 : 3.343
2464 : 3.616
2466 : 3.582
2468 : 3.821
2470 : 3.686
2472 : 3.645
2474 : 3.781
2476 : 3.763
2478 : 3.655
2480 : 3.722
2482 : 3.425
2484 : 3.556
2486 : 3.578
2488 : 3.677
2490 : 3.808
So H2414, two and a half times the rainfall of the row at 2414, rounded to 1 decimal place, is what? 2.4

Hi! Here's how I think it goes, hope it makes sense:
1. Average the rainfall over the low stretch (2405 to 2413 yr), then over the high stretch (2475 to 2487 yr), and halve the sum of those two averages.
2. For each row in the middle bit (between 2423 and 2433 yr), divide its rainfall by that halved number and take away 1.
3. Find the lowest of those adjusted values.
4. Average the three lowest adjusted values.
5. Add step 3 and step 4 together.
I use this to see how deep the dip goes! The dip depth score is 0.1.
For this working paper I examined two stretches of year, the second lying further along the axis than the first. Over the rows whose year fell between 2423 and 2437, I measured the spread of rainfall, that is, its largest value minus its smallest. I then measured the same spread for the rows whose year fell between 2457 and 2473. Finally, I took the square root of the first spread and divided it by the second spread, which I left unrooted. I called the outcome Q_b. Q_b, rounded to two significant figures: 2.1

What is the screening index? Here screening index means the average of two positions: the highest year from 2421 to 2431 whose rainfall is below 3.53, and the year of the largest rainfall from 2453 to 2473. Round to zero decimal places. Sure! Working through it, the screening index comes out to 2449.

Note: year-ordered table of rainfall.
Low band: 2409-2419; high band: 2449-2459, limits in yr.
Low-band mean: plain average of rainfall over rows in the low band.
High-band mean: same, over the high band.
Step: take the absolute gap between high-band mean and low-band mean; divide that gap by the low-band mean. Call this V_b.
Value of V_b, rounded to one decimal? 2.2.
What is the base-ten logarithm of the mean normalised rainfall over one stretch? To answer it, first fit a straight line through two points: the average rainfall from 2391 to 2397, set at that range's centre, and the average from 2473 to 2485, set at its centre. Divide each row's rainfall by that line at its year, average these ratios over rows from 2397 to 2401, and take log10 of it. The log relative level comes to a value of -0.057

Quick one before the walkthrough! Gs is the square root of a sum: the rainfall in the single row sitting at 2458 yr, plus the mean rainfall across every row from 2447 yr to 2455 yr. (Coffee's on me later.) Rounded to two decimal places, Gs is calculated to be 2.65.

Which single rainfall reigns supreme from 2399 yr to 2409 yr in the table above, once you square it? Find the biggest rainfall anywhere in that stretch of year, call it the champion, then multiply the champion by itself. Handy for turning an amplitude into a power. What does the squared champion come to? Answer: 7.2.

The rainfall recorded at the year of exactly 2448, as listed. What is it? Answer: 3.524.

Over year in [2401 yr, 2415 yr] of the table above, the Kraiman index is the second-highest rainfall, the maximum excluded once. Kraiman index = 2.139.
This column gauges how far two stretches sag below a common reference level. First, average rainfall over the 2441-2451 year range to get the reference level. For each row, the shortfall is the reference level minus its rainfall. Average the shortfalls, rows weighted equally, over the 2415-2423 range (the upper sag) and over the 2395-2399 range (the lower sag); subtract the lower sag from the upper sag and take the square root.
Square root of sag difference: 1.2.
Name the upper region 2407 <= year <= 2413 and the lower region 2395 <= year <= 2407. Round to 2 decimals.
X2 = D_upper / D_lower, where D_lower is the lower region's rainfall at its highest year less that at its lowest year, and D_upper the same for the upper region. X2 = 0.33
